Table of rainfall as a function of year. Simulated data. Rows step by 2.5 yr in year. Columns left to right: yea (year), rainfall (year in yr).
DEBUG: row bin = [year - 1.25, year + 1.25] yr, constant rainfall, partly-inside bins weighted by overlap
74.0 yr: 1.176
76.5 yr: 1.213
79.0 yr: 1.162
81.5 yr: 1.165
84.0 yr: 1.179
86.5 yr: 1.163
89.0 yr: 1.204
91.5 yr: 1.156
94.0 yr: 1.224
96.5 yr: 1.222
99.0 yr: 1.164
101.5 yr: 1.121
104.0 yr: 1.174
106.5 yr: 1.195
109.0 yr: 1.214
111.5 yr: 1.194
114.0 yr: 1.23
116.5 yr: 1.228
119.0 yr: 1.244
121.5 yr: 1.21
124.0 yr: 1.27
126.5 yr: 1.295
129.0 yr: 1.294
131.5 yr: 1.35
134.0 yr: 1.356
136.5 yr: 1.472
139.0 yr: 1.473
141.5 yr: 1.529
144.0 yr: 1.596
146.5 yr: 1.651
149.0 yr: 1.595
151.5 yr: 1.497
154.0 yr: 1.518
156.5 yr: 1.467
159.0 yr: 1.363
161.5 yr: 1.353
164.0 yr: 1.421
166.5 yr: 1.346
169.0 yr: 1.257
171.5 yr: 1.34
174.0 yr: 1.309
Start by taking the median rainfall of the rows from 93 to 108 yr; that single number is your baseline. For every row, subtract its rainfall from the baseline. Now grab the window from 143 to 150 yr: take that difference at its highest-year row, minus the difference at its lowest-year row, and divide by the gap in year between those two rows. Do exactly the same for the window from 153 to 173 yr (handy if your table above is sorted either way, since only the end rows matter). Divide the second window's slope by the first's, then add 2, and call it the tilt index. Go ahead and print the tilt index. 53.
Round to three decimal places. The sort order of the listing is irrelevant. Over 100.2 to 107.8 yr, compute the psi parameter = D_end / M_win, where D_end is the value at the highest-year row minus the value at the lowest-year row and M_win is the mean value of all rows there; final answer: 0.064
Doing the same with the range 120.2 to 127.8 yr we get 0.068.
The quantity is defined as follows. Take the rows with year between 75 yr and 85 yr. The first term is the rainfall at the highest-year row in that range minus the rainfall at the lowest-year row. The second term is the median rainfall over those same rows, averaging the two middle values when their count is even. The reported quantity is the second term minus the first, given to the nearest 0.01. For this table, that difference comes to 1.21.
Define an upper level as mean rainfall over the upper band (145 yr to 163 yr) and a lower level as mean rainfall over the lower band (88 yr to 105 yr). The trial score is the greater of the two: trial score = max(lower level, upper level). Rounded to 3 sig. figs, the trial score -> 1.49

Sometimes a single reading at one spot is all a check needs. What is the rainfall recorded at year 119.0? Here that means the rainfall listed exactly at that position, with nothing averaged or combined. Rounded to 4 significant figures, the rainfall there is 1.244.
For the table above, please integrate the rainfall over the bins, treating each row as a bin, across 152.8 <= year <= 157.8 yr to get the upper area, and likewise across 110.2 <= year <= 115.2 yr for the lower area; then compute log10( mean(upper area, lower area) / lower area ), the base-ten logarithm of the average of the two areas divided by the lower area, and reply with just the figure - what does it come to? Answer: 0.05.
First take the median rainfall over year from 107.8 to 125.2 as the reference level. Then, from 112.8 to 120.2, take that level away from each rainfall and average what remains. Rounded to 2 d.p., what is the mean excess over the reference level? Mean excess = 0.01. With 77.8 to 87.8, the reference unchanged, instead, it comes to -0.06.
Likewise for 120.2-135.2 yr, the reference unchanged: 0.07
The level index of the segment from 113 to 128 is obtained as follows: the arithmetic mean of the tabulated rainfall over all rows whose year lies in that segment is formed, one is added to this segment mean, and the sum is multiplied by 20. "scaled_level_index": 44.9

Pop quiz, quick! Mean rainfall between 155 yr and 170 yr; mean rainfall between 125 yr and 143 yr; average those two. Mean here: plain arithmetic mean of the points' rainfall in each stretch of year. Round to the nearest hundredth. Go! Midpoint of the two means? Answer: 1.38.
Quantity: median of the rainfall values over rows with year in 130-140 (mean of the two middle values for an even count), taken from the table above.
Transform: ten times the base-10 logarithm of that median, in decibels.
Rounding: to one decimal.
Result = 1.5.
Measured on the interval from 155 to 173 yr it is 1.3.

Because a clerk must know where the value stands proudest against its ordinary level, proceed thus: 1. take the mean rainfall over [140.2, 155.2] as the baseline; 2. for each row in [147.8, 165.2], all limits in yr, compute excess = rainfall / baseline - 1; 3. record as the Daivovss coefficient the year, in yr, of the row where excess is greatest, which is 149.0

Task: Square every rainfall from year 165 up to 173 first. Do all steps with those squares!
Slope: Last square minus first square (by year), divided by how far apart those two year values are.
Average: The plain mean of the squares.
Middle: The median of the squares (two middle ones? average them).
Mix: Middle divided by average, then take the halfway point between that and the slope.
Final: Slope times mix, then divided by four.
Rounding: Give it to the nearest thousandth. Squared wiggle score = 0.000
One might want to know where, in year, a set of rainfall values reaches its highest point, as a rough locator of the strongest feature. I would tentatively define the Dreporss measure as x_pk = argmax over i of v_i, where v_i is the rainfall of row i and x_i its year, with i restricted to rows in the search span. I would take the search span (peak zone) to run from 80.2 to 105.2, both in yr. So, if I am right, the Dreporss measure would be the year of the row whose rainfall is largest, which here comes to 94.0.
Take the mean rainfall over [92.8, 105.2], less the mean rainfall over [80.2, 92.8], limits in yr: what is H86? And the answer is 0.0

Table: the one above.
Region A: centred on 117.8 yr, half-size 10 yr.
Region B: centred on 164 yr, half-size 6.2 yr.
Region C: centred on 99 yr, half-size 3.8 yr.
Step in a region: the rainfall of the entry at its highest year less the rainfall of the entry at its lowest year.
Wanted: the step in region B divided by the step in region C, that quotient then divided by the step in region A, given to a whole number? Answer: 13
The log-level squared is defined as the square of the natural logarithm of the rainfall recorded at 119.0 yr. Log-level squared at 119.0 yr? 0.048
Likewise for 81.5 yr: 0.023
